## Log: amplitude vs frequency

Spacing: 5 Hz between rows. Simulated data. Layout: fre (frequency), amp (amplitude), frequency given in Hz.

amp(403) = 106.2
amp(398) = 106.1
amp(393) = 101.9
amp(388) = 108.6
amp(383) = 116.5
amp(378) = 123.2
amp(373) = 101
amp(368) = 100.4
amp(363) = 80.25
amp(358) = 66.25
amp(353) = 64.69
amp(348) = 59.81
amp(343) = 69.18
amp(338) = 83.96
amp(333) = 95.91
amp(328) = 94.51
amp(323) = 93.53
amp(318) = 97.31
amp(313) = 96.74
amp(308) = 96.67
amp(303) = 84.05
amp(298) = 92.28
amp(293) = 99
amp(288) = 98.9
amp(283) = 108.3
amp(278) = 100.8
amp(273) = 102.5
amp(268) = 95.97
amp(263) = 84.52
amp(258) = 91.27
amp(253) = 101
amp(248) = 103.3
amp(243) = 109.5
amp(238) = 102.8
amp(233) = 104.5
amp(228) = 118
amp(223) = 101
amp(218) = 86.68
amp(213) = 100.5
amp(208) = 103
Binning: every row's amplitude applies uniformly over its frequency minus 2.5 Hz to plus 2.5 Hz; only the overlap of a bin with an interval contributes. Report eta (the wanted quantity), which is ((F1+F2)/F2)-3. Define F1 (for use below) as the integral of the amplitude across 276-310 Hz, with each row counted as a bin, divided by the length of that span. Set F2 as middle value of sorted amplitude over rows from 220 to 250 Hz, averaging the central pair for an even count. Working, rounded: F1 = 97.1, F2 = 104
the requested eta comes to -1.07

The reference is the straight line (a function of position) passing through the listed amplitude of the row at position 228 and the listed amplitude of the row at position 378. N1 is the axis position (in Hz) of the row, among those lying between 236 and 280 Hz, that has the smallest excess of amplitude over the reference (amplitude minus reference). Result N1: 263 Hz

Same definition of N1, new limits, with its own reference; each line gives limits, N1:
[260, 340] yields 338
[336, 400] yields 348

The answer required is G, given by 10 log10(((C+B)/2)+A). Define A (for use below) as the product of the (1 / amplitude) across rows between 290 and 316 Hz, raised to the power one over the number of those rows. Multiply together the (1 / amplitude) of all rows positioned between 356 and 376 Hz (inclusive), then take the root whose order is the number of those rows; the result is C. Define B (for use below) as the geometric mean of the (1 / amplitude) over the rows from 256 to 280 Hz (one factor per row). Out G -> -16.6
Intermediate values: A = 0.0107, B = 0.0106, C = 0.0117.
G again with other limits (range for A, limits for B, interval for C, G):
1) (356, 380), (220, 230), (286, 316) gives -16.8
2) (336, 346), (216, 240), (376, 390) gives -16.5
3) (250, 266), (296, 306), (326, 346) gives -16.5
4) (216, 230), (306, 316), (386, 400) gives -17.0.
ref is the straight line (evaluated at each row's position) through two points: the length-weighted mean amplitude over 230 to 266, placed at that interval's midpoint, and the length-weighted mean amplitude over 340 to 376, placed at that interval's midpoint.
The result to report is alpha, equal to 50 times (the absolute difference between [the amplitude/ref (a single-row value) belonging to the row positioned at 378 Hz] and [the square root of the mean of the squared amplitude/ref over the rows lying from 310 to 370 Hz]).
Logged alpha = 31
